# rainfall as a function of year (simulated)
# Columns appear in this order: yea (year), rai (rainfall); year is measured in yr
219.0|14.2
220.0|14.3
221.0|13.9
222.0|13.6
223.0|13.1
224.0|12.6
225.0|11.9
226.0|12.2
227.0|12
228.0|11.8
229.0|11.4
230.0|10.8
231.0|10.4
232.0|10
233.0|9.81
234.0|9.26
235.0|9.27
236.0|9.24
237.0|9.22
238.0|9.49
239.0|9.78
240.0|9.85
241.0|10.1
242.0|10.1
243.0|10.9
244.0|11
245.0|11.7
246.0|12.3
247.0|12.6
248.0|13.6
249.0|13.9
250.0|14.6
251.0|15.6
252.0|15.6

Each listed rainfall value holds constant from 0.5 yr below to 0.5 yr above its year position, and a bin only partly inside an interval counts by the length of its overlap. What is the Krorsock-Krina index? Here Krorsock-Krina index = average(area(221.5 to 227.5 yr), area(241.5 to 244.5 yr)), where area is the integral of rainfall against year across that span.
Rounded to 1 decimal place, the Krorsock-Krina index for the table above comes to 53.7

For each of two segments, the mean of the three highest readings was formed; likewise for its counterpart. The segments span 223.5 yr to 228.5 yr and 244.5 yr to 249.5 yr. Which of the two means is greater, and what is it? 13.37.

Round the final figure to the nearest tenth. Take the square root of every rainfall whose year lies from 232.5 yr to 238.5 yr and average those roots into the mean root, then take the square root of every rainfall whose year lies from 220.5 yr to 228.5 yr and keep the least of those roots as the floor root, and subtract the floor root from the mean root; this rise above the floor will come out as -0.4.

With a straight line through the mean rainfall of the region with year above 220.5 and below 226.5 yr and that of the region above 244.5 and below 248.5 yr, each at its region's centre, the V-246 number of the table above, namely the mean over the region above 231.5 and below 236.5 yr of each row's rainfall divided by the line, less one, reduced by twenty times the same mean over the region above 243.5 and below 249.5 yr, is -0.2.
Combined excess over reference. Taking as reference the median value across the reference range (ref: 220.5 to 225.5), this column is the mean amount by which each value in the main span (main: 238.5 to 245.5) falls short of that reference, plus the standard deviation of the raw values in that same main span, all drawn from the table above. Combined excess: 3.3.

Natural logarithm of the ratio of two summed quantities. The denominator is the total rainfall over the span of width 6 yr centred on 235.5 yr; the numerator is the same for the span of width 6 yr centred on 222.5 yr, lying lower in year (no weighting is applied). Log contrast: 0.34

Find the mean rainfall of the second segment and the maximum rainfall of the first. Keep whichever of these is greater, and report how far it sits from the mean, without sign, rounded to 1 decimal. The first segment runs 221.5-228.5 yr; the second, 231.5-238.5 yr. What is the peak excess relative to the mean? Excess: 4.1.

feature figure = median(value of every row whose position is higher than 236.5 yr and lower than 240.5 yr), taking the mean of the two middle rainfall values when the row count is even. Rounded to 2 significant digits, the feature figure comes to 9.6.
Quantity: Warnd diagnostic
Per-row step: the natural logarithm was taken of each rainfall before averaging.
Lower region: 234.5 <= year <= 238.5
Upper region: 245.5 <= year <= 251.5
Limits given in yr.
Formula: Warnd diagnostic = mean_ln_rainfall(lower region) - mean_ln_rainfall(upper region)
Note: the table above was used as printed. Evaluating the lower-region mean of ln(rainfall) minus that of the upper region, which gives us -0.4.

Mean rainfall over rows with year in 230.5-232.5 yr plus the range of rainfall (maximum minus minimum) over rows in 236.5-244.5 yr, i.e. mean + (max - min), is 12.0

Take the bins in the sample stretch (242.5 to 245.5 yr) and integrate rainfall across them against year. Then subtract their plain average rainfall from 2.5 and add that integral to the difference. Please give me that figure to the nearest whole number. 25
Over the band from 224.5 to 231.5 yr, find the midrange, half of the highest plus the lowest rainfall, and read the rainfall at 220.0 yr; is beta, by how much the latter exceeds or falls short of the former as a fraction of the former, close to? 0.27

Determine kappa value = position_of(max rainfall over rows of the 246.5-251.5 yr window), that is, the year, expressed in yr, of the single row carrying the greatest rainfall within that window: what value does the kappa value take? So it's 251.0 yr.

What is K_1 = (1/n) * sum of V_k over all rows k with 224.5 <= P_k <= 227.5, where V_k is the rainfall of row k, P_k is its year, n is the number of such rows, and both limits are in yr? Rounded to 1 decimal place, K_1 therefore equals 12.0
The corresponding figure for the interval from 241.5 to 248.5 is 11.7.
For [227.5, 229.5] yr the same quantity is 11.6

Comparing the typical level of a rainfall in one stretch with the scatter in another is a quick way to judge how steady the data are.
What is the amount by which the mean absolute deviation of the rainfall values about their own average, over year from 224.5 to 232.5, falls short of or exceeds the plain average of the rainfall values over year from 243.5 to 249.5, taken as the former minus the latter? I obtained -11.8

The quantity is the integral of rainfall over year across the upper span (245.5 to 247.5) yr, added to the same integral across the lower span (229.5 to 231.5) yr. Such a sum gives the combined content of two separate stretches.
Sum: 46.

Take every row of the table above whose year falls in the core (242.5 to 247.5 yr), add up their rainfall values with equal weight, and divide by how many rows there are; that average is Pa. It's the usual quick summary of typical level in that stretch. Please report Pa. 11.7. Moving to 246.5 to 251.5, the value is 14.1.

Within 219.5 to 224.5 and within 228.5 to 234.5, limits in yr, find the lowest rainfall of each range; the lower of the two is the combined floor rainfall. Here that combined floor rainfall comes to 9.3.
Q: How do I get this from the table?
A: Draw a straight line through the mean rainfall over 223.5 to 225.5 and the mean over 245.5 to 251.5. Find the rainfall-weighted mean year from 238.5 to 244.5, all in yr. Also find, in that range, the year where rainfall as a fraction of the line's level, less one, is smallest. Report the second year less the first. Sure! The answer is -2.6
